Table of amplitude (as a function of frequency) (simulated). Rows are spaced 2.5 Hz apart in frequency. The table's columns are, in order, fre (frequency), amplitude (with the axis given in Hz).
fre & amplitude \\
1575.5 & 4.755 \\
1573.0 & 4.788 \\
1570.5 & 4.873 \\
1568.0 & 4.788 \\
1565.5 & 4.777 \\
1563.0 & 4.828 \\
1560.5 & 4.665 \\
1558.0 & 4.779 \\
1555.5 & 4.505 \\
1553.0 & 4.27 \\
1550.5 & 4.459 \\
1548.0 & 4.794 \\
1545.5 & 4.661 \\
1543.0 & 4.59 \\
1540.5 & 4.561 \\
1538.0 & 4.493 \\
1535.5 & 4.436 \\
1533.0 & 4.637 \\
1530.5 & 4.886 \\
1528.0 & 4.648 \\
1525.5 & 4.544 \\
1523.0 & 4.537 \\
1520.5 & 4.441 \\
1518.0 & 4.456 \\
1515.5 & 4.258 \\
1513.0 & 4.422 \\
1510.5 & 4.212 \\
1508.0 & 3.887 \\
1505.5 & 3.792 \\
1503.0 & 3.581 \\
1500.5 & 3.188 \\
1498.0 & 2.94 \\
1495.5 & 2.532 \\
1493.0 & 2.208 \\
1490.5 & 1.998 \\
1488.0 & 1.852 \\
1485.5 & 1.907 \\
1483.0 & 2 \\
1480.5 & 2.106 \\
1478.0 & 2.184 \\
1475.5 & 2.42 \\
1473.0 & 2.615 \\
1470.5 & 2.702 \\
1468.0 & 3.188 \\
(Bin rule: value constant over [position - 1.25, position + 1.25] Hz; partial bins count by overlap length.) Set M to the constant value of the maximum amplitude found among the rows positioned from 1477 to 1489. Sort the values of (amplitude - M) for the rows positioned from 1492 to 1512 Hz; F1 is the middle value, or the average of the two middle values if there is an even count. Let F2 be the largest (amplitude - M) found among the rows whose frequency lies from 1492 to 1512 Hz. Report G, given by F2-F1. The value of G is 0.83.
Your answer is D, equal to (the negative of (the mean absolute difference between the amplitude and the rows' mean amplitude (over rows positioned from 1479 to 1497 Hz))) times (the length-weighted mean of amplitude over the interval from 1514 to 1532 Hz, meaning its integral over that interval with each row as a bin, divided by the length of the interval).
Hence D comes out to -0.8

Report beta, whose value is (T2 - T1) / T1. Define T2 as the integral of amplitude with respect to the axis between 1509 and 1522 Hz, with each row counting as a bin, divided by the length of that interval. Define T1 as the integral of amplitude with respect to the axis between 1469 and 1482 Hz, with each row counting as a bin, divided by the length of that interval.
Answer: 0.80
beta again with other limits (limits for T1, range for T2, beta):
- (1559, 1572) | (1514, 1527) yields -0.07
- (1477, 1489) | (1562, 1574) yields 1.39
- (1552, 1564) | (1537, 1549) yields 0.00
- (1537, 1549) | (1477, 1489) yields -0.56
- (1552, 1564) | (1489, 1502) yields -0.44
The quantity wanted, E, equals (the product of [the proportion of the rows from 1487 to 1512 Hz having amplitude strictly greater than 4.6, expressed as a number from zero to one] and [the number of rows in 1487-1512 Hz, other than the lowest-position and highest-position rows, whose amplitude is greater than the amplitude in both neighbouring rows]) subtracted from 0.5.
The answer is 0.50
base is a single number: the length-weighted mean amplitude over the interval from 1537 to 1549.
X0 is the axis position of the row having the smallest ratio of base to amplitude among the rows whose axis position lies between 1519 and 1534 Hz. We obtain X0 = 1530.5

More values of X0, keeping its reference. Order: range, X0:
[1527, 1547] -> 1530.5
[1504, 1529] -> 1528.0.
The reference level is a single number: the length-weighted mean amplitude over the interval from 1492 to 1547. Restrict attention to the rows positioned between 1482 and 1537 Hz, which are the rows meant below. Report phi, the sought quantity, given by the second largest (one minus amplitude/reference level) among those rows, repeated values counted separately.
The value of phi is 0.5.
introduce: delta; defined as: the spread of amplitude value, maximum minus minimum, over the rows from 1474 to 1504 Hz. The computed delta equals 1.73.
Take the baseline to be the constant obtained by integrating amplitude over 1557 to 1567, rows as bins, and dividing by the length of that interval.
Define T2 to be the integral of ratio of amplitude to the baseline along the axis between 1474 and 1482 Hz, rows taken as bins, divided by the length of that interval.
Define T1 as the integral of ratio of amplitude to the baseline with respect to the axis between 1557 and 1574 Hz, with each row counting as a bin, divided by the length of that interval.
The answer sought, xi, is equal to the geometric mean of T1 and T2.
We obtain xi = 0.69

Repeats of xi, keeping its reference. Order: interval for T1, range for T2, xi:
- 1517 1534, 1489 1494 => 0.65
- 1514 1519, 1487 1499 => 0.66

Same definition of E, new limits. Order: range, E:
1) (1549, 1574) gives -1.60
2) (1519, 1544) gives 0.20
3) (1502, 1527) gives 0.50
